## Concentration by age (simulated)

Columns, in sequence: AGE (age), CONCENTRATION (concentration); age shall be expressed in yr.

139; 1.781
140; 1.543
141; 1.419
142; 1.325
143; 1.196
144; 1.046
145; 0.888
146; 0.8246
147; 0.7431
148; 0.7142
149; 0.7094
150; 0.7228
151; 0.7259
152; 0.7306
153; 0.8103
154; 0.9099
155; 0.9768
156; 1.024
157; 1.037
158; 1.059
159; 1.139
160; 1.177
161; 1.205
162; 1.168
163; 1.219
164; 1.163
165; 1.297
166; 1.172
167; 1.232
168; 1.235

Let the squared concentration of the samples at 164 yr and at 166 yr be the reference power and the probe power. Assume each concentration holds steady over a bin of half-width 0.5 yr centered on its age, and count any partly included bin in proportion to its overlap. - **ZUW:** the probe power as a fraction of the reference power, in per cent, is 102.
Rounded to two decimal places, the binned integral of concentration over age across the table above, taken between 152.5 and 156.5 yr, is 3.72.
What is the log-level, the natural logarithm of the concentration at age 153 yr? -0.21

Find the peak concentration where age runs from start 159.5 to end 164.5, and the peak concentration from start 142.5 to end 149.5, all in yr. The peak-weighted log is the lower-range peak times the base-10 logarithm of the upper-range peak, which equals 0.10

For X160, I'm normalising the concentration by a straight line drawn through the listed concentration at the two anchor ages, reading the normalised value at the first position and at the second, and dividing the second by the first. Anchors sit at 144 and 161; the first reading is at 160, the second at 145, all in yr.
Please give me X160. 0.85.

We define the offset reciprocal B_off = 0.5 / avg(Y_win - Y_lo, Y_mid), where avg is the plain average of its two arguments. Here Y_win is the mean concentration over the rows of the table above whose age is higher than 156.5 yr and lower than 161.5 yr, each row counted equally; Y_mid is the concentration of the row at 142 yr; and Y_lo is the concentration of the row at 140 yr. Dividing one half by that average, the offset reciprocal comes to 1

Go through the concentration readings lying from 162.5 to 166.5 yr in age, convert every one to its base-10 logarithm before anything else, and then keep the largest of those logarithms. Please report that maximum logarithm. 0.11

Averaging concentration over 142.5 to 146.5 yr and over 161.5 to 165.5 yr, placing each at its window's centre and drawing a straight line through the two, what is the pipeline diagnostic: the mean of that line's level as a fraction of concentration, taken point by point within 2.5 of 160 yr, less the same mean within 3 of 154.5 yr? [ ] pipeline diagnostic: -0.2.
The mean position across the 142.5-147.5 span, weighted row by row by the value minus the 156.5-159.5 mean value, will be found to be 146.6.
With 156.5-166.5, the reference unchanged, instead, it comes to 163.3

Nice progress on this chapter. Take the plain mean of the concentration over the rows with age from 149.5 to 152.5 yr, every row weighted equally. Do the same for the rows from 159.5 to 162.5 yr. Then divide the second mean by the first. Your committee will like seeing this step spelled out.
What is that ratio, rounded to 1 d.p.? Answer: 1.6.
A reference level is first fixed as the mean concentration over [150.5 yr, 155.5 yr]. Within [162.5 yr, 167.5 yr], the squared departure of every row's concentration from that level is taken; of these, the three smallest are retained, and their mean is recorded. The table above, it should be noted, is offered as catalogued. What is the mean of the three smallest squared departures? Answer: 0.13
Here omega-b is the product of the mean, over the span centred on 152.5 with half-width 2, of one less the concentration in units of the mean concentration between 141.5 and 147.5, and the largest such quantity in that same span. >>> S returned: 0.06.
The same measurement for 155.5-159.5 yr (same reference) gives 0.00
